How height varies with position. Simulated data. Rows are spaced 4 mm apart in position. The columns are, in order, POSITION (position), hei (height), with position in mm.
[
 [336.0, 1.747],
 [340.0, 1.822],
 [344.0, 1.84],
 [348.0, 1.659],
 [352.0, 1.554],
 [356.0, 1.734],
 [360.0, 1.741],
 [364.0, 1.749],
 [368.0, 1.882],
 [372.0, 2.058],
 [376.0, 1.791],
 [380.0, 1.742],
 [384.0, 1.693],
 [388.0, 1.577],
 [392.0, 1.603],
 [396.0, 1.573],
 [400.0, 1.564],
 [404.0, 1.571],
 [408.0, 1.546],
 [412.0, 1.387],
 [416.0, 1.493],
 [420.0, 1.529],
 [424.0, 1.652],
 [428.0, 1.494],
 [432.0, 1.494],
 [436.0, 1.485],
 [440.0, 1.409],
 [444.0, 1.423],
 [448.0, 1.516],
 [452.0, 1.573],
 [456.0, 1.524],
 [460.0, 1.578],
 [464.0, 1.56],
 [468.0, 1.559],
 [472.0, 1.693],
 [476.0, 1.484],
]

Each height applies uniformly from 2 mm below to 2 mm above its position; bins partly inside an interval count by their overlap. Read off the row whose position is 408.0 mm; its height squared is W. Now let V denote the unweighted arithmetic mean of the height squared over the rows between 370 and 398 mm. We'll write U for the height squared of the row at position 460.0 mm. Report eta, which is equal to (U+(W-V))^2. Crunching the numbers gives 3.6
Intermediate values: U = 2.49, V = 2.98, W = 2.39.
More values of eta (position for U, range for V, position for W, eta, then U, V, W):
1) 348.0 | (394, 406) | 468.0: 7.4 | 2.75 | 2.46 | 2.43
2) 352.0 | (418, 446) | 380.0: 10.2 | 2.41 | 2.25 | 3.03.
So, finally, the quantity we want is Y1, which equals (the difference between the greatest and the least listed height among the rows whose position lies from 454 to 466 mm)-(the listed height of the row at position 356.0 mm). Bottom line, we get -1.68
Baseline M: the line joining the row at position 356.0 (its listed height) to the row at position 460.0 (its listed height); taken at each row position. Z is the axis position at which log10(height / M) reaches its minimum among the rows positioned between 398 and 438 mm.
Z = 412.0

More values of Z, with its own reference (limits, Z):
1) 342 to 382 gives 352.0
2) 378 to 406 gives 388.0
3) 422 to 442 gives 440.0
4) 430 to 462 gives 440.0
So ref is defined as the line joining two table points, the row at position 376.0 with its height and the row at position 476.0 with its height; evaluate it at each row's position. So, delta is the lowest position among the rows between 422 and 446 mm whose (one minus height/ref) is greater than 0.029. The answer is 428.0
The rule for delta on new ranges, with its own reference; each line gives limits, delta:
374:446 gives 384.0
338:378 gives 340.0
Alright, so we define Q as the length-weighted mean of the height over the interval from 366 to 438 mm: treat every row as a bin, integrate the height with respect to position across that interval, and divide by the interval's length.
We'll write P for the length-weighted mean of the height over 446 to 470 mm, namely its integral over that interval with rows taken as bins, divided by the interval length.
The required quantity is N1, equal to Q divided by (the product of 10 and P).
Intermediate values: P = 1.55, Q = 1.62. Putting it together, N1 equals 0.104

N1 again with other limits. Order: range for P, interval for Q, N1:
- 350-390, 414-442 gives 0.086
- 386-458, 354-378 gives 0.120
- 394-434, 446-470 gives 0.101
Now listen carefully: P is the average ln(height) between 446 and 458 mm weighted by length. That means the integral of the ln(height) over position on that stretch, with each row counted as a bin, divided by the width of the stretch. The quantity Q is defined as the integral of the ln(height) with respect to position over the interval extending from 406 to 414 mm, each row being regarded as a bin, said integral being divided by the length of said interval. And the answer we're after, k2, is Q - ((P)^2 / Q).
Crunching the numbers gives -0.1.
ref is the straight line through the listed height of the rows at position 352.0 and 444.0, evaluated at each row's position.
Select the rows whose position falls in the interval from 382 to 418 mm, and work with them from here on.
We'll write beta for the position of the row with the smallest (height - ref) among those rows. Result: 412.0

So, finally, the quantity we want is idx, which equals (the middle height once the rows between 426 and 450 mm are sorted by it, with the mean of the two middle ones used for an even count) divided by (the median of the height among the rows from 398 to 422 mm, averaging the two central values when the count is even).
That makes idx 0.97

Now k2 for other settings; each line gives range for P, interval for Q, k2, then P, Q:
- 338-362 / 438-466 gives -0.3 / 0.54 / 0.41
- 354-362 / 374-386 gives 0.0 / 0.55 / 0.55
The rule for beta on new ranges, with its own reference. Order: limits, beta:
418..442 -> 440.0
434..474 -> 440.0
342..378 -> 352.0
